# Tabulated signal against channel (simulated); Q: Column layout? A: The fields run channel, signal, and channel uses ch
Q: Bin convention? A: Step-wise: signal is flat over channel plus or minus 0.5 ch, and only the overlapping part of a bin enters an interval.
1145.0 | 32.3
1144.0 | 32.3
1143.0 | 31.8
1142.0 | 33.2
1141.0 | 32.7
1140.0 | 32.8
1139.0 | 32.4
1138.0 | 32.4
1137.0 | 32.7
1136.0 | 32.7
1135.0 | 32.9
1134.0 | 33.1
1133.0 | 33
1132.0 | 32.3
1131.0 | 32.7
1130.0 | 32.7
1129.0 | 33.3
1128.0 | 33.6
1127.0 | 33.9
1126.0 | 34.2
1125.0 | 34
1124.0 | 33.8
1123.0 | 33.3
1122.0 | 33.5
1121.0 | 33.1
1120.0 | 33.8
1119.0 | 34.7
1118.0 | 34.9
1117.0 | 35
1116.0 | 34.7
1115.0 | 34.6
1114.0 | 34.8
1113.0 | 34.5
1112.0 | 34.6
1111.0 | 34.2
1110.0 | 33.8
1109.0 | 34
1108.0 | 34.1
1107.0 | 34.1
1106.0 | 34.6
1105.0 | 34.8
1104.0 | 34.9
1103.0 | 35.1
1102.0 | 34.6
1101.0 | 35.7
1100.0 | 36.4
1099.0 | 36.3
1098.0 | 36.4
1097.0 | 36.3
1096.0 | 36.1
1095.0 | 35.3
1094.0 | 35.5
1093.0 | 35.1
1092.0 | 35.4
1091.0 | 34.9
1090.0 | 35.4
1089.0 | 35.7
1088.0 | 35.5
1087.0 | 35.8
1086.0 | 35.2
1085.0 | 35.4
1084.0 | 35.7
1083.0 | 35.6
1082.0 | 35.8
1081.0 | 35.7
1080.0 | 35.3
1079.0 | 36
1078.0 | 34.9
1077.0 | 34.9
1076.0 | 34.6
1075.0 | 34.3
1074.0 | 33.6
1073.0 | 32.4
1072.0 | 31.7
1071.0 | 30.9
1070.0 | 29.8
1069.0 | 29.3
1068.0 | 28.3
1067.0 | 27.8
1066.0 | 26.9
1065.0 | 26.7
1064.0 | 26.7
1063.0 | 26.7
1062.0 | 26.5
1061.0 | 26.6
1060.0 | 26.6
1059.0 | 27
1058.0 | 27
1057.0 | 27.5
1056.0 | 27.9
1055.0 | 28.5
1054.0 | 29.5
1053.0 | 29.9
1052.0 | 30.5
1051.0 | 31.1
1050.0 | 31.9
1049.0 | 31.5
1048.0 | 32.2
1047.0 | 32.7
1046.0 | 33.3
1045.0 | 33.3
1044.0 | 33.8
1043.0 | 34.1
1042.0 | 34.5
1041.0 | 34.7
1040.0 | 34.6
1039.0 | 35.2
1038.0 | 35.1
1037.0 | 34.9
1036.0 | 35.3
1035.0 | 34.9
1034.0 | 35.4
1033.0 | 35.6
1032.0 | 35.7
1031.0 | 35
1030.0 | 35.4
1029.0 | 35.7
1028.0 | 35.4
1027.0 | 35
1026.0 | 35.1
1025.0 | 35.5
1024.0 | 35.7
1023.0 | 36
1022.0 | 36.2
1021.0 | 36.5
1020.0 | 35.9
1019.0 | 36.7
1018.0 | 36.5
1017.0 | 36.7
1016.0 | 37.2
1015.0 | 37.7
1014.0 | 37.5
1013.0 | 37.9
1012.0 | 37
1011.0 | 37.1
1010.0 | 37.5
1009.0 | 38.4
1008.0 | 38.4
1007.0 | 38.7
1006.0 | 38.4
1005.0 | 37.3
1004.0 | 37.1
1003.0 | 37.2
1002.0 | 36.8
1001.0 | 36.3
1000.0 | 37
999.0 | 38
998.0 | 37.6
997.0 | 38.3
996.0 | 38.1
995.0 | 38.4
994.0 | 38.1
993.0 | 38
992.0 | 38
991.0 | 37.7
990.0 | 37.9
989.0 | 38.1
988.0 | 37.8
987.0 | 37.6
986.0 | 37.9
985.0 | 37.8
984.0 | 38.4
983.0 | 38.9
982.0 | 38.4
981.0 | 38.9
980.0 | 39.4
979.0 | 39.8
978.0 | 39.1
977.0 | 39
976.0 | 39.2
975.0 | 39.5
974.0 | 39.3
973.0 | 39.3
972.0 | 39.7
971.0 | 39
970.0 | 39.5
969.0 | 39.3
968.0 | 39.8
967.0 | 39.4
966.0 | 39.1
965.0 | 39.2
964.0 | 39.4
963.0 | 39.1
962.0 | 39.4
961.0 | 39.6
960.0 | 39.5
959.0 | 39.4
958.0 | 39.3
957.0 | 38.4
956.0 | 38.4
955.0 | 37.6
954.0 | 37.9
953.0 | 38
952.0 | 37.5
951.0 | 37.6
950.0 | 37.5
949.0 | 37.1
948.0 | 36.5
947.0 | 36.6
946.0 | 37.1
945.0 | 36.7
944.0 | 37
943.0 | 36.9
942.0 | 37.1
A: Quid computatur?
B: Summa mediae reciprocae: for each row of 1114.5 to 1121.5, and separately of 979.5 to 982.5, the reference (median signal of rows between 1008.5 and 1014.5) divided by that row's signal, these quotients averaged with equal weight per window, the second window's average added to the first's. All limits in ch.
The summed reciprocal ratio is 2.05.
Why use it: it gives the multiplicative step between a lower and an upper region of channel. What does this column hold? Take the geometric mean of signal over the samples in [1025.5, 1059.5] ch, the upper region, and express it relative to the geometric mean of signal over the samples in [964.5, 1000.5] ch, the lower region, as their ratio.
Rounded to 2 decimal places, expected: 0.85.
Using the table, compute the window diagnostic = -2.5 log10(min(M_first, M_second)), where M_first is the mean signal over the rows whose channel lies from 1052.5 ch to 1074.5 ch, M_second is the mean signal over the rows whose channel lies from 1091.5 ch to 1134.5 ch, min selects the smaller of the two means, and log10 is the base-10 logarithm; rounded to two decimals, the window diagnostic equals -3.64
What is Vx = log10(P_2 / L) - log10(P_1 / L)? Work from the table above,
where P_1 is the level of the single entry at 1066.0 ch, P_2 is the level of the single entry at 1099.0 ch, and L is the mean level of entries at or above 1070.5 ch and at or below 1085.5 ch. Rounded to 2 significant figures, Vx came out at 0.13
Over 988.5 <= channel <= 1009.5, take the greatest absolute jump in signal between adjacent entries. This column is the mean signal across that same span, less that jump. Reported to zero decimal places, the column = 37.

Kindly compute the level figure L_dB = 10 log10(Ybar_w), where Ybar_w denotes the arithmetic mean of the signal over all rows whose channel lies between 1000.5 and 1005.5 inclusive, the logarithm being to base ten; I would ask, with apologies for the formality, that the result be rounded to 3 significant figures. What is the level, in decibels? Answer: 15.7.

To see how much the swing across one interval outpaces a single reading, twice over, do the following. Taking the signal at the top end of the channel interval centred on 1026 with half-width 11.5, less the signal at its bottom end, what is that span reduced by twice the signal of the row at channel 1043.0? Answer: -71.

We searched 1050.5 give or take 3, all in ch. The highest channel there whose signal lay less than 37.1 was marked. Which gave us 1053.0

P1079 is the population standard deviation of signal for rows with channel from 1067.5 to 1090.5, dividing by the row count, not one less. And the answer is 2.3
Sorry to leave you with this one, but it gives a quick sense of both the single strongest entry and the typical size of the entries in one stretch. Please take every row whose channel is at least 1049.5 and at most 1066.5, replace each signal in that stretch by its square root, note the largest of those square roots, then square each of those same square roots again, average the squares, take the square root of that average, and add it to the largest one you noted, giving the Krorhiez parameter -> 10.9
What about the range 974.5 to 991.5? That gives 12.5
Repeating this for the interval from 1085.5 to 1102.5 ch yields 12.0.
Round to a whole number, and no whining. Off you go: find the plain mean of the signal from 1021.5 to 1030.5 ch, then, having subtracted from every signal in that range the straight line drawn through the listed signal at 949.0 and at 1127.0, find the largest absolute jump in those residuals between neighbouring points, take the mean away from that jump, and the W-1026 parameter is -35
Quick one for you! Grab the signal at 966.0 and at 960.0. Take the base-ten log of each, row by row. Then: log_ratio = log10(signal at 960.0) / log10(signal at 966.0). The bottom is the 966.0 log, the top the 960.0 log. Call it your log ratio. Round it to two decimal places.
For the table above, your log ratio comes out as 1.00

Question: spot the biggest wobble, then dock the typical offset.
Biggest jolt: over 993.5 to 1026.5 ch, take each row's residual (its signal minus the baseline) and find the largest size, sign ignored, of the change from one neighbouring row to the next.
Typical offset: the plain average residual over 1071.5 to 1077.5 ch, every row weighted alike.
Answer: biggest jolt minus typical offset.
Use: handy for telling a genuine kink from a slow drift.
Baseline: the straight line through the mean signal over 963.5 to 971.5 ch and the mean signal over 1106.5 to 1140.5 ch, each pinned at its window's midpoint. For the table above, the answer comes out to 2.99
